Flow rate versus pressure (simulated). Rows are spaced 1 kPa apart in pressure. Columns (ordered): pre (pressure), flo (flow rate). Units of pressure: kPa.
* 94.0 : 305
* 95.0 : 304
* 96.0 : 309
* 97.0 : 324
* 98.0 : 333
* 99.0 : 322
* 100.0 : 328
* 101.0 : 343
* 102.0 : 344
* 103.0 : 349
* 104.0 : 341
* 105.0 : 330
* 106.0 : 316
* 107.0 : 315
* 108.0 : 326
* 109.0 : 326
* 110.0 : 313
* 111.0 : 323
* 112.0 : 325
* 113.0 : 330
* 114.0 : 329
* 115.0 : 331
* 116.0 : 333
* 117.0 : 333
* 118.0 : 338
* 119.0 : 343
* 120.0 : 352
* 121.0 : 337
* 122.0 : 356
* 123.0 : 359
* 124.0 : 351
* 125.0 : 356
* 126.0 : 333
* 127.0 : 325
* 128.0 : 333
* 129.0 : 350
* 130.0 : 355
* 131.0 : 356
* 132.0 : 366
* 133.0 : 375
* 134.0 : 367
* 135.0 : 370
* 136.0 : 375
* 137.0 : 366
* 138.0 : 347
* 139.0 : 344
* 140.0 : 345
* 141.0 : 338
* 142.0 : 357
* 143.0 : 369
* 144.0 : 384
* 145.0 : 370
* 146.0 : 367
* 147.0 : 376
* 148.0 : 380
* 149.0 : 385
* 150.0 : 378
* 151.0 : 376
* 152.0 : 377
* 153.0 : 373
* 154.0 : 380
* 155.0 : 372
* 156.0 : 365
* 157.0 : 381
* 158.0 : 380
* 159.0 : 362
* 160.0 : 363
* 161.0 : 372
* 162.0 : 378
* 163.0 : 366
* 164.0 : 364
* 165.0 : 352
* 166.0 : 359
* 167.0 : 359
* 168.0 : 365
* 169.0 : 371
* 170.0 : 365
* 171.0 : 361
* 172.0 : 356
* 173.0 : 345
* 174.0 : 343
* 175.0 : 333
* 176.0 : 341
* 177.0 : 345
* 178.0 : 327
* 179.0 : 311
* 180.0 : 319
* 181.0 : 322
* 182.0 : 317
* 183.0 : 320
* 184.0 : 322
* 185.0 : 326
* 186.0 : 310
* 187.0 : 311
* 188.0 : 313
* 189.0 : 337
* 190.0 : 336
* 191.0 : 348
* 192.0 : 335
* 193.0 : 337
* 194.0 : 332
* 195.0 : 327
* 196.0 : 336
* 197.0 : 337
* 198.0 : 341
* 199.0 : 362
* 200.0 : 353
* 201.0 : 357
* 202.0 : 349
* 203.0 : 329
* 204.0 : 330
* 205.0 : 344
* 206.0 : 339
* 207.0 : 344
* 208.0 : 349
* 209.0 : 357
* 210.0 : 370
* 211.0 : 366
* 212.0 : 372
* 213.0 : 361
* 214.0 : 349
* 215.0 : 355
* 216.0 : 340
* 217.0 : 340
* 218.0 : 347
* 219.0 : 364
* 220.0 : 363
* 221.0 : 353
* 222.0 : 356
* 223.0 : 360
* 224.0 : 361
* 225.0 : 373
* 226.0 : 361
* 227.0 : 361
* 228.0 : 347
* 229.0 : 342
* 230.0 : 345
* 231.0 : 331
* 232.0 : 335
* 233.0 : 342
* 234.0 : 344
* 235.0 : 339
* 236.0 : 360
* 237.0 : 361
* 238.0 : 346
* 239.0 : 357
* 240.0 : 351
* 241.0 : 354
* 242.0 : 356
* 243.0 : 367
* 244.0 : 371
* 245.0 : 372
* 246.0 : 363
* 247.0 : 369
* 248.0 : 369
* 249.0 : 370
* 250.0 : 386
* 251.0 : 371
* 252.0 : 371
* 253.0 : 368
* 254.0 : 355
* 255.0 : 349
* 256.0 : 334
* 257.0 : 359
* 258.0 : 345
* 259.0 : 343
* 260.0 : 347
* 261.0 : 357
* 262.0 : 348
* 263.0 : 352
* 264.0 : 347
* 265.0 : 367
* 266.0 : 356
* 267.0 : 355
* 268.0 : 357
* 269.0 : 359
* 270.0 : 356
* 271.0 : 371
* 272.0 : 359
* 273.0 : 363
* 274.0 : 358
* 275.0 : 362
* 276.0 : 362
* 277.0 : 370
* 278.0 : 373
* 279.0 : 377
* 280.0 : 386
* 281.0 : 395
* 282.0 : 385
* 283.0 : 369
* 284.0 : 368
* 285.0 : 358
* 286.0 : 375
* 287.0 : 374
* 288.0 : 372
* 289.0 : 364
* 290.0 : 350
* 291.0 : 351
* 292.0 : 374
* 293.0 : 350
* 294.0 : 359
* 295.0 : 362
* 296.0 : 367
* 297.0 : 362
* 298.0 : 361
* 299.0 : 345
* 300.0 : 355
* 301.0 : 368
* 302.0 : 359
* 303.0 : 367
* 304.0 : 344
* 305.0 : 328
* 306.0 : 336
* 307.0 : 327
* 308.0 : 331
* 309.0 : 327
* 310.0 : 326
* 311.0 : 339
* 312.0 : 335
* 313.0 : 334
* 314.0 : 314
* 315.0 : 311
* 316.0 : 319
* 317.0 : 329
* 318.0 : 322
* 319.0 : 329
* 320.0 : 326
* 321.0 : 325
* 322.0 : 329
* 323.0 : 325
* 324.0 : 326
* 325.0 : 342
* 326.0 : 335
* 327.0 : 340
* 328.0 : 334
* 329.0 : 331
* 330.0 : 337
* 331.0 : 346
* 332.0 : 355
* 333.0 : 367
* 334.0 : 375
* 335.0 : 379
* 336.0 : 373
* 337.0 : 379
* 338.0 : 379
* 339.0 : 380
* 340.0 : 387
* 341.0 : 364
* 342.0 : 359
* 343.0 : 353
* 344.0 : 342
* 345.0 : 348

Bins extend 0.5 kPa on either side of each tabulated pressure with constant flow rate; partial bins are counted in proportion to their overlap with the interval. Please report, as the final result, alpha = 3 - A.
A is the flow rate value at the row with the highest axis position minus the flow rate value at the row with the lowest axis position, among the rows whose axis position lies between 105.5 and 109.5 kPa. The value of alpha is -7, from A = 10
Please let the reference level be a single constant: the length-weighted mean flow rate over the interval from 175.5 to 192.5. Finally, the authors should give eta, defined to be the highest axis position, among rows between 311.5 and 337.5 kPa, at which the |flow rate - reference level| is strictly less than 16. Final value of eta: 330.0 kPa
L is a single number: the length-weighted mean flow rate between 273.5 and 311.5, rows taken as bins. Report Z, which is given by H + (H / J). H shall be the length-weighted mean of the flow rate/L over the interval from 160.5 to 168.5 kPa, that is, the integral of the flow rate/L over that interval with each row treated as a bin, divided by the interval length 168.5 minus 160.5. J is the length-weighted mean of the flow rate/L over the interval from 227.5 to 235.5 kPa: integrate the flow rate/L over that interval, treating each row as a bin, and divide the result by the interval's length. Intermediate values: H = 1.02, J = 0.95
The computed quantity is 2.09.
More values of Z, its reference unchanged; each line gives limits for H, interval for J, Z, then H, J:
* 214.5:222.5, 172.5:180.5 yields 2.04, 0.98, 0.93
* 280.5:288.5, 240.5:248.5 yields 2.07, 1.04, 1.02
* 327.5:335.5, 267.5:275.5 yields 1.96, 0.98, 1.00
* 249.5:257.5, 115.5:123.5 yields 2.06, 1.01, 0.96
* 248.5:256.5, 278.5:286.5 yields 1.98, 1.01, 1.05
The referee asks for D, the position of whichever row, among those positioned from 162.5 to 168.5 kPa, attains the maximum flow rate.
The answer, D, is 163.0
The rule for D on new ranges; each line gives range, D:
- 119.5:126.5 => 123.0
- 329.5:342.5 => 340.0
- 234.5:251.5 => 250.0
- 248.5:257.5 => 250.0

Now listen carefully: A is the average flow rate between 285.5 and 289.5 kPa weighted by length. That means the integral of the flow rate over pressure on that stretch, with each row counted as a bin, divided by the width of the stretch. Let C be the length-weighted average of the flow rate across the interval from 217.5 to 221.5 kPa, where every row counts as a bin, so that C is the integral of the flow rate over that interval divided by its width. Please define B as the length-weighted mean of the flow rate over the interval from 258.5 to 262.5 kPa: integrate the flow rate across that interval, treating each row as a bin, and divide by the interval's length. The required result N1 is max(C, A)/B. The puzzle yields 1.06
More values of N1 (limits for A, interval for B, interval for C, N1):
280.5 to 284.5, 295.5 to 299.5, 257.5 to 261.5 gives 1.06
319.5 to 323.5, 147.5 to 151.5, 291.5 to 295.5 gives 0.95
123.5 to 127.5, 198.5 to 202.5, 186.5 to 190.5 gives 0.96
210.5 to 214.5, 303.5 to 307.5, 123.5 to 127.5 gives 1.08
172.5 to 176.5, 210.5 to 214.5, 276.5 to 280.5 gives 1.04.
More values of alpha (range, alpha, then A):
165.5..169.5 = -9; 12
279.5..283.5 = 20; -17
